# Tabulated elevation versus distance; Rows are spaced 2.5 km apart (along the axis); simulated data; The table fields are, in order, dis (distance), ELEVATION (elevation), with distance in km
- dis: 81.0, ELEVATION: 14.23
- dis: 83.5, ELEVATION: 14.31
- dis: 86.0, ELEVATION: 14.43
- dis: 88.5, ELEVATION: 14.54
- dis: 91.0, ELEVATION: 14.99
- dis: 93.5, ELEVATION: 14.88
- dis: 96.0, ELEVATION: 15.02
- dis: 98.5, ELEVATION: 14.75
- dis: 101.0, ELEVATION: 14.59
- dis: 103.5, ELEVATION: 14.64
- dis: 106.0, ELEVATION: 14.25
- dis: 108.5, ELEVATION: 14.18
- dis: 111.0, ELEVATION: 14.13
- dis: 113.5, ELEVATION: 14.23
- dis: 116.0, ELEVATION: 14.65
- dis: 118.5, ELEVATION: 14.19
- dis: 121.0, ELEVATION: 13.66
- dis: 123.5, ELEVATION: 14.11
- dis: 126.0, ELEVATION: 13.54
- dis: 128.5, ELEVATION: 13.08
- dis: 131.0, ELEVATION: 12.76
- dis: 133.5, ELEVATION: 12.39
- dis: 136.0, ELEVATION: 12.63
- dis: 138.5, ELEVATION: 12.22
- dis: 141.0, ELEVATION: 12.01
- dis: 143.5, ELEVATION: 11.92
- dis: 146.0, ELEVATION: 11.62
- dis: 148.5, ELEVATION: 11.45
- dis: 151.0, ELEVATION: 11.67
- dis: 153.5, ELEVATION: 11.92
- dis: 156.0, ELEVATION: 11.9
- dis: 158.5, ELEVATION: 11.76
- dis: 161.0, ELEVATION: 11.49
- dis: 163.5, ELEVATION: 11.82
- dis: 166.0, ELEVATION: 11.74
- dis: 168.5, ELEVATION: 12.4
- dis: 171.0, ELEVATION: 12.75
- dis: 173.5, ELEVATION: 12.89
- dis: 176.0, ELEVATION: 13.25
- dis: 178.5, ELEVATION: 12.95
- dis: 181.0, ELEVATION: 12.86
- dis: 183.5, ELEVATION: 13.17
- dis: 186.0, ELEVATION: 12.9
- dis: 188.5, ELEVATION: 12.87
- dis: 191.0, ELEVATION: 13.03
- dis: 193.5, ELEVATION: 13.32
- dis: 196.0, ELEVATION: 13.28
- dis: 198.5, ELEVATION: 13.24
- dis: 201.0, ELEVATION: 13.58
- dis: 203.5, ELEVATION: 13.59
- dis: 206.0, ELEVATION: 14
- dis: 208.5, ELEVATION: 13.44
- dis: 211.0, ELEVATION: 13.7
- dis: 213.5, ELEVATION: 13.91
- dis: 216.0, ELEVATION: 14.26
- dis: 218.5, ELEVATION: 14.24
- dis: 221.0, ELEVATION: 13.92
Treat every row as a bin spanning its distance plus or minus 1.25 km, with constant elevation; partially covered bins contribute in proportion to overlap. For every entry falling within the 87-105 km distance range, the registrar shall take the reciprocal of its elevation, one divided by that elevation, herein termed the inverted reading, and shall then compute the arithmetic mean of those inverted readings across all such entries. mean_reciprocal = 0.068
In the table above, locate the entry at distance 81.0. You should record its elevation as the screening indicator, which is 14.23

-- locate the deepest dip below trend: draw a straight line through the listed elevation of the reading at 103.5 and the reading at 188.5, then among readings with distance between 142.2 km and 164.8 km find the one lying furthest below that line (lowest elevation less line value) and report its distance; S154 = 148.5 km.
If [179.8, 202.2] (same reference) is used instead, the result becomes 181.0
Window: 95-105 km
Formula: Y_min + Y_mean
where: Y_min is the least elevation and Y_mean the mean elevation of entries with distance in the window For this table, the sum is 29.3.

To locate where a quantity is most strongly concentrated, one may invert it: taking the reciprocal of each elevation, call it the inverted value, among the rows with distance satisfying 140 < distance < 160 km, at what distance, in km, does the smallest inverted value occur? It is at 141.0 km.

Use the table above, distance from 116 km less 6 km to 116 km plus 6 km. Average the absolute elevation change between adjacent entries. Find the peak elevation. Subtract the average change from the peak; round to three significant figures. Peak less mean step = 14.3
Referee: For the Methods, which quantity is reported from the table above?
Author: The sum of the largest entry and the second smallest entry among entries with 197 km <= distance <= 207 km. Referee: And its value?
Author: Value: 27.6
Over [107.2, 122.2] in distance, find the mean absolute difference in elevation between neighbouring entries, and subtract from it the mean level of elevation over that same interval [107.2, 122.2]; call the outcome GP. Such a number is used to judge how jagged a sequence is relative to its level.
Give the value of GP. -13.9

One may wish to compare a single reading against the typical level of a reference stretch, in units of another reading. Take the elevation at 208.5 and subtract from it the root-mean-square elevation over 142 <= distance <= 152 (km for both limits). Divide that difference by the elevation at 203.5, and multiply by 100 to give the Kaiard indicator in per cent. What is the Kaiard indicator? 13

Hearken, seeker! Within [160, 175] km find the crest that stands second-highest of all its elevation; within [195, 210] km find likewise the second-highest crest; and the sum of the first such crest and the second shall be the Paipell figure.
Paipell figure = 26.3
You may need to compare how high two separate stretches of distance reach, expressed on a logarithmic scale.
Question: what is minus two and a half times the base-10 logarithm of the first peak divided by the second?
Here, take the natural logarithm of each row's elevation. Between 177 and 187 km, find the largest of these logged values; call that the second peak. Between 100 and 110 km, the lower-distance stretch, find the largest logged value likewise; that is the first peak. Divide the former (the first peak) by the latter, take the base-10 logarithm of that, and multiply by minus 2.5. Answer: -0.044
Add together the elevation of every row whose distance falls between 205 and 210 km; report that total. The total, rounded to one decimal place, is 27.4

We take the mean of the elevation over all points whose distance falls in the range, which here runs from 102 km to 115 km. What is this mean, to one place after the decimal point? 14.3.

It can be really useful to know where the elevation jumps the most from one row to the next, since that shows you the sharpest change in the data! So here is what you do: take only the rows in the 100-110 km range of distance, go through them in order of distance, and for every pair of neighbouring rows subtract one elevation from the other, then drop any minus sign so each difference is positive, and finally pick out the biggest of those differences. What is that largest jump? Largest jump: 0.39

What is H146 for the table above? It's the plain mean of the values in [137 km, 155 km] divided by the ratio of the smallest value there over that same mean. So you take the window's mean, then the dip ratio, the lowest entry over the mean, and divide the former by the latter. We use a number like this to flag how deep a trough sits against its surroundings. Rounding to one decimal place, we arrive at 12.2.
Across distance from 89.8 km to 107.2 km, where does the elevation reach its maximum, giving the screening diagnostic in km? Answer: 96.0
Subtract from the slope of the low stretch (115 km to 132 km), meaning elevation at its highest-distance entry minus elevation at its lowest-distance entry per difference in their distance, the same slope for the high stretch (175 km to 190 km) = -0.10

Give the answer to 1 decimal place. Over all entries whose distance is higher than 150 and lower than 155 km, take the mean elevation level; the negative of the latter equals -11.8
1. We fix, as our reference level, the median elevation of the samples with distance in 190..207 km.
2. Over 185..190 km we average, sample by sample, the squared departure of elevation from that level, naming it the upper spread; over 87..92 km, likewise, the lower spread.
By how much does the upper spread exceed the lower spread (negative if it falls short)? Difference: -1.9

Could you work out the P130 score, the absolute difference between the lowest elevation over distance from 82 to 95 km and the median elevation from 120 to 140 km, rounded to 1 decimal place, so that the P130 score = 1.4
